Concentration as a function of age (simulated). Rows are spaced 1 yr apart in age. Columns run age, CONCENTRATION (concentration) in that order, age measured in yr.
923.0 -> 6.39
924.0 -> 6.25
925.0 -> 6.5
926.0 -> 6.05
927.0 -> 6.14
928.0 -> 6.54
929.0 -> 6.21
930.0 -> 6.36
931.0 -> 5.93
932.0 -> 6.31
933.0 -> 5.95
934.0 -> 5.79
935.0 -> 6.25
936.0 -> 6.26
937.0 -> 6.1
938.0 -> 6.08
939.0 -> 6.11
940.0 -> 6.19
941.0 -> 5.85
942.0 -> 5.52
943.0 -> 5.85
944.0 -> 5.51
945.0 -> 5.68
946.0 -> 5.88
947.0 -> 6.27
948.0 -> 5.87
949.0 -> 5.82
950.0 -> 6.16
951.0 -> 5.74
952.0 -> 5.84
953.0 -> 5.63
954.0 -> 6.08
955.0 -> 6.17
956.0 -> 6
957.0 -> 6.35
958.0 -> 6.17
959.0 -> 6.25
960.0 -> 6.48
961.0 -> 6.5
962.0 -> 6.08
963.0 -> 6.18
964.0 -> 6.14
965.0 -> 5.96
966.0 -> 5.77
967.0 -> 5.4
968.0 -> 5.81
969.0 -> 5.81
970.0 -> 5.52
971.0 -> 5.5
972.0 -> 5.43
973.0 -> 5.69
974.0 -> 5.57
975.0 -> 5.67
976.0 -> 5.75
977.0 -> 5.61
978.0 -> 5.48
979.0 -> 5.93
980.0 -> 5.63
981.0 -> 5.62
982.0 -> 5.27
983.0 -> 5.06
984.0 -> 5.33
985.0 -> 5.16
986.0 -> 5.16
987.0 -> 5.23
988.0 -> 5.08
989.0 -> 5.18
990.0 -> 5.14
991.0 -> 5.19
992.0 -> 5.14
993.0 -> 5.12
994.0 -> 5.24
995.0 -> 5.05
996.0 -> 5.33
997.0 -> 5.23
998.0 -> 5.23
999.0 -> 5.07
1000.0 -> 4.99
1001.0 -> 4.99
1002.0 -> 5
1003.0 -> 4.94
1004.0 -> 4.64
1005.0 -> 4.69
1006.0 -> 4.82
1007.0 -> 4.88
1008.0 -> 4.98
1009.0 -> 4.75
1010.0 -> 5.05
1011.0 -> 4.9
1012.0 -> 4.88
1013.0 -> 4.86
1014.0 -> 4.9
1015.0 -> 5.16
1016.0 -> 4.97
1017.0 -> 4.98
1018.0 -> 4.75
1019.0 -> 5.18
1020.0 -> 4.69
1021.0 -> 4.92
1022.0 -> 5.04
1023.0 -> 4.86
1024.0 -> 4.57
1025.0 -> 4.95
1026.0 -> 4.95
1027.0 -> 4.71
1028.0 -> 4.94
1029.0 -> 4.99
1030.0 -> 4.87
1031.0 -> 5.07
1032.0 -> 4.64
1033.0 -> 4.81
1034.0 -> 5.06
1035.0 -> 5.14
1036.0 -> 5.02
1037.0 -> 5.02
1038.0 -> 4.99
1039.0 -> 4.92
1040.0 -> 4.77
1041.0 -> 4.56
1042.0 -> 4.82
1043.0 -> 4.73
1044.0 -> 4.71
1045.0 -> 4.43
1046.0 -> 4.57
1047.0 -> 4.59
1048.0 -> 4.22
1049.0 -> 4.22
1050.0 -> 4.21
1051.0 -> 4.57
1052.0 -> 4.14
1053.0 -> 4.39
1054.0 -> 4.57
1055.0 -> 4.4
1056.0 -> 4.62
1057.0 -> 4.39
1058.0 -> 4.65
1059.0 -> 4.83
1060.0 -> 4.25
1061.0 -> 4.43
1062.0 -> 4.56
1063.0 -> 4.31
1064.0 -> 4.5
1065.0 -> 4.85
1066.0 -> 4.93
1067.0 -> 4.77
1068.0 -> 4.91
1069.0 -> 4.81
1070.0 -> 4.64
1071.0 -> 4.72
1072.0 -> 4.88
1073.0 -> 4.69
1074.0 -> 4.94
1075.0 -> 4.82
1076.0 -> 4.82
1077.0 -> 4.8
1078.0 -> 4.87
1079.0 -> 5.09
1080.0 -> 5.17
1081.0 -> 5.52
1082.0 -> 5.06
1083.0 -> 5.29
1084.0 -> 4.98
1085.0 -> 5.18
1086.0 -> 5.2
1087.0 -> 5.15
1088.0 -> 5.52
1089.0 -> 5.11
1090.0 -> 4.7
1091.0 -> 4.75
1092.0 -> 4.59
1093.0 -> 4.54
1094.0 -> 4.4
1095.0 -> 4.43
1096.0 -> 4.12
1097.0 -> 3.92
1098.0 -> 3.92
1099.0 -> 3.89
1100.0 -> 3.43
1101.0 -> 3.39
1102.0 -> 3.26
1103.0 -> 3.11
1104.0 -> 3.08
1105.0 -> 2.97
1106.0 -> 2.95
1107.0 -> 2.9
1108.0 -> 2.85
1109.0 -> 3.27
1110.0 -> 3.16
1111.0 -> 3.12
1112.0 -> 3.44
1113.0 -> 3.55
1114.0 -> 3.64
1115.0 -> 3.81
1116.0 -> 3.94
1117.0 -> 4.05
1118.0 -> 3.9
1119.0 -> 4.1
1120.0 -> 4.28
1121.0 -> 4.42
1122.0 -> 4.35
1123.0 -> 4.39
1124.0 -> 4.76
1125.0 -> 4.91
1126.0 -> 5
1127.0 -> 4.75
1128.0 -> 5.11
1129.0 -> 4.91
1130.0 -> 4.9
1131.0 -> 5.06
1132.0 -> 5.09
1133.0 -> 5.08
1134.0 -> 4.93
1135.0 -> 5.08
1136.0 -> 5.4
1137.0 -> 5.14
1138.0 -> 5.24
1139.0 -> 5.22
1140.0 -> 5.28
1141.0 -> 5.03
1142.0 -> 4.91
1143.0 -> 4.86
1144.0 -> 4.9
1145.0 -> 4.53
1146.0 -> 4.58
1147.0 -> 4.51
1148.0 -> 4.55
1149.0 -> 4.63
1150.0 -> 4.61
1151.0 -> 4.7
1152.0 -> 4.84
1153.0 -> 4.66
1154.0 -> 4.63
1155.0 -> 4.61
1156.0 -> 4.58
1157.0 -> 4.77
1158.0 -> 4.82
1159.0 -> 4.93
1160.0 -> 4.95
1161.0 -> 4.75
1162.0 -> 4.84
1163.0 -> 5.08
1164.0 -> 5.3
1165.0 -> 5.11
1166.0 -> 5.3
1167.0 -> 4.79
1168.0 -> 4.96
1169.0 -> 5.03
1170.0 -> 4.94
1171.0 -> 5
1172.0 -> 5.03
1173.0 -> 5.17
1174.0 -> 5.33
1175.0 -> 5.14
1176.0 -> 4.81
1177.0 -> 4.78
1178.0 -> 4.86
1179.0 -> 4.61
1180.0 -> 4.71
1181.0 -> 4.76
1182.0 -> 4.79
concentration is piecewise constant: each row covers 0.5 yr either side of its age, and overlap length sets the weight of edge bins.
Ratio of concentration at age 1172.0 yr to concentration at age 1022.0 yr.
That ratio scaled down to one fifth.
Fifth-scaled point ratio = 0.200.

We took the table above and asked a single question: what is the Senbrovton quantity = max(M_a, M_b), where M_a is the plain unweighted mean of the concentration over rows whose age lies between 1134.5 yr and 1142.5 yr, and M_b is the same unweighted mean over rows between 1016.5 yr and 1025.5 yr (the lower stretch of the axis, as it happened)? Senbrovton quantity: 5.16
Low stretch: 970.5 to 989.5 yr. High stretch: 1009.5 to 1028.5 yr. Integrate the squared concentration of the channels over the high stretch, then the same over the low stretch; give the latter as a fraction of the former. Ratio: 1.2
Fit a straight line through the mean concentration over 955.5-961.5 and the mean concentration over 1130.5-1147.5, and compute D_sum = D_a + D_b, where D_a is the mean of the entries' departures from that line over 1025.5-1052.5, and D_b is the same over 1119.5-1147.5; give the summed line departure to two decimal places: -1.13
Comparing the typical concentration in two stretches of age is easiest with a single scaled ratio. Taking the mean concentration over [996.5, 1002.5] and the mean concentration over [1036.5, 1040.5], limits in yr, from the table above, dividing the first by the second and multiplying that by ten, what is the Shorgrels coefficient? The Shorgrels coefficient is 10.3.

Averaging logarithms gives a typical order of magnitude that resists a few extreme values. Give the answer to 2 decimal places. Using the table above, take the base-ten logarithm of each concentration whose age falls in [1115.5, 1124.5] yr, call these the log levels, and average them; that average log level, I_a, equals 0.63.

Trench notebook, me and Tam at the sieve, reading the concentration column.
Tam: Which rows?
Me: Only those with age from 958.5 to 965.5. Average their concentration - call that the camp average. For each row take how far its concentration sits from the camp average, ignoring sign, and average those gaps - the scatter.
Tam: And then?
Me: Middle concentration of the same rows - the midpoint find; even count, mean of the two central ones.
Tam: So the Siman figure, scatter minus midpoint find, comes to -6.0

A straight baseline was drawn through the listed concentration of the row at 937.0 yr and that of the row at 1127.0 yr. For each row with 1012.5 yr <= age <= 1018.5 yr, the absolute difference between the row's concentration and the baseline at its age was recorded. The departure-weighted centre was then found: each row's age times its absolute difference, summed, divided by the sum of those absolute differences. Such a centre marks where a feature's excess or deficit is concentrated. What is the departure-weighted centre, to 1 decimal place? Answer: 1015.5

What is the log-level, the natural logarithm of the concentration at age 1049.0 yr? 1.44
